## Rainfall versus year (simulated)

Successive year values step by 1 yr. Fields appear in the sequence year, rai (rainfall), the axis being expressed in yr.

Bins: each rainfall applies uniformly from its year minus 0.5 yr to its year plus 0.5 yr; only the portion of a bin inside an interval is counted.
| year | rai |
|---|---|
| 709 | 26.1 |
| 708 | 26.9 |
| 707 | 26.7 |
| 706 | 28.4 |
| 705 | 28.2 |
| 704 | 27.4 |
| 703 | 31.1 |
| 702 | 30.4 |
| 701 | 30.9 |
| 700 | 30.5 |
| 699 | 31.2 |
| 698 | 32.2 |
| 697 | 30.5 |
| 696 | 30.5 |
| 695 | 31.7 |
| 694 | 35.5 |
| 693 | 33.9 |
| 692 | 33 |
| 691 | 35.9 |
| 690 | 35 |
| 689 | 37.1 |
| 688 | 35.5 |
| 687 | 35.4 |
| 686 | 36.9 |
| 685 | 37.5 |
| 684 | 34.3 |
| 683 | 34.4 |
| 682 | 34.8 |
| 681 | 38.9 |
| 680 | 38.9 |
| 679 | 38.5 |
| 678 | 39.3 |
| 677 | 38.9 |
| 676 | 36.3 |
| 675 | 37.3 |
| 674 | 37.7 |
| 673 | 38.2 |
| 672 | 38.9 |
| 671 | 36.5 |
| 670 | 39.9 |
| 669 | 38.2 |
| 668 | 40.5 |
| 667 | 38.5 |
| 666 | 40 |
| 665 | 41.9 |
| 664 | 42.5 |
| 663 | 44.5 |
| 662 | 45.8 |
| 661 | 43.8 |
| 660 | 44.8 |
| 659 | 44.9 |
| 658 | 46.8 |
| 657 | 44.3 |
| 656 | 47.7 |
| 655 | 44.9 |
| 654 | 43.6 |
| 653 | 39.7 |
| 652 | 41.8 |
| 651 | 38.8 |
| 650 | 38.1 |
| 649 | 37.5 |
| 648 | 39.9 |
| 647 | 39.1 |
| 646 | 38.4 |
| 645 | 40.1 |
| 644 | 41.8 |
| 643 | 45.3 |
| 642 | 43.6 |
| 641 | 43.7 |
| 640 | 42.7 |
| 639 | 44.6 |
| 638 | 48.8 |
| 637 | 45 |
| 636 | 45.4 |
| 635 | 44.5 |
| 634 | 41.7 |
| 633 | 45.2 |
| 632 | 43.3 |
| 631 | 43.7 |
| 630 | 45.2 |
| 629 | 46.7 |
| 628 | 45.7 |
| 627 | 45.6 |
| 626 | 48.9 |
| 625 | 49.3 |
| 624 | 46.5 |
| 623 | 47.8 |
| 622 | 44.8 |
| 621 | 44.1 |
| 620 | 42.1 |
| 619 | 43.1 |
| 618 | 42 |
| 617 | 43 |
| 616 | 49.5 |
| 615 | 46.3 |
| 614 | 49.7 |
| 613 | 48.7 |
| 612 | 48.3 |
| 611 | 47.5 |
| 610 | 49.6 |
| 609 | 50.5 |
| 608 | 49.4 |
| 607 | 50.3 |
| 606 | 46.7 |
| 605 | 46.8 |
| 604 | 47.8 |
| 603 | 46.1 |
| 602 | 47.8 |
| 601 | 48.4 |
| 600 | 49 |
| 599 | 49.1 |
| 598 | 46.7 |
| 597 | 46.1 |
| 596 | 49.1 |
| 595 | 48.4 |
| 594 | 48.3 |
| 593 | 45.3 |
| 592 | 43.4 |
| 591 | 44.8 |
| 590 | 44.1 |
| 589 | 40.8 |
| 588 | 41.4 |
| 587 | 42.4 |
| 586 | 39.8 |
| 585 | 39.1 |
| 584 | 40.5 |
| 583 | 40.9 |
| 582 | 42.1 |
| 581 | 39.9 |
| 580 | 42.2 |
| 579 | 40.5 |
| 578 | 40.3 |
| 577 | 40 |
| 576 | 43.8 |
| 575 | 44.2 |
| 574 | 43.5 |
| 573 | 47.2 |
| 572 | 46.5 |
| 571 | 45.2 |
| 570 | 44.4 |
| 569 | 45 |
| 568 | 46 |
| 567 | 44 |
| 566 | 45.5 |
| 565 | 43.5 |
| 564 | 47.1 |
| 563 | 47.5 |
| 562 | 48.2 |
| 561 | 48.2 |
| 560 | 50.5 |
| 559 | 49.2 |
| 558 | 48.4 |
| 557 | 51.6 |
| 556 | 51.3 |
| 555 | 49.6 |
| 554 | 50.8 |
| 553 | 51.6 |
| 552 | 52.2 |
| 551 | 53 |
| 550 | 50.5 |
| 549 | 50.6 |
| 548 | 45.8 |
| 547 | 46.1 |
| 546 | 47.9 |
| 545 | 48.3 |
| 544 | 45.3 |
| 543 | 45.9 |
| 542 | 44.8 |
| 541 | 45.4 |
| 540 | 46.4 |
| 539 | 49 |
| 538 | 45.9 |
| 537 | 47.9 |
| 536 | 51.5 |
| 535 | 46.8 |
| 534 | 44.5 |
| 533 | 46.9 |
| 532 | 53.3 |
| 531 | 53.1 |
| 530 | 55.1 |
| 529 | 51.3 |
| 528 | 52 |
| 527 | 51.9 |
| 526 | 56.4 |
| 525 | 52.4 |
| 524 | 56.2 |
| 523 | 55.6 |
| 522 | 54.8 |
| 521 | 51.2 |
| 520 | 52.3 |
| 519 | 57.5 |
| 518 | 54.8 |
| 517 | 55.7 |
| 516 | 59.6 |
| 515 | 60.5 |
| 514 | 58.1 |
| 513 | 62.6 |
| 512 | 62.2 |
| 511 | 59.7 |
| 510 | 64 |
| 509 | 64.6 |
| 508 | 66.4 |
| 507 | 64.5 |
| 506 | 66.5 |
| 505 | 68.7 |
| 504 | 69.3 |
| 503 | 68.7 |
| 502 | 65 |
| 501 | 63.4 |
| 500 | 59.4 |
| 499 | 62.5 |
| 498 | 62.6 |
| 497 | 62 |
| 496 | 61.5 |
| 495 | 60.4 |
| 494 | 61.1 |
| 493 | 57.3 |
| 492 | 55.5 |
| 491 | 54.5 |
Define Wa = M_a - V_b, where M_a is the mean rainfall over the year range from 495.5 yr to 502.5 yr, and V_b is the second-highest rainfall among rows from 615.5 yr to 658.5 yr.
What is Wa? 13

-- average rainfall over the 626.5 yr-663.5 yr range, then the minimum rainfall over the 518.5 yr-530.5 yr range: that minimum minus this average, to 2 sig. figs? 7.8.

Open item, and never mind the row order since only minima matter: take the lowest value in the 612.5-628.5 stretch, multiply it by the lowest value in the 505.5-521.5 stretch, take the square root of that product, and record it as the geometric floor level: 46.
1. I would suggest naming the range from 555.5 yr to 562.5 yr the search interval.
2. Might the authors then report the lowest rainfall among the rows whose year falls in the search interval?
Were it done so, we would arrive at 48.2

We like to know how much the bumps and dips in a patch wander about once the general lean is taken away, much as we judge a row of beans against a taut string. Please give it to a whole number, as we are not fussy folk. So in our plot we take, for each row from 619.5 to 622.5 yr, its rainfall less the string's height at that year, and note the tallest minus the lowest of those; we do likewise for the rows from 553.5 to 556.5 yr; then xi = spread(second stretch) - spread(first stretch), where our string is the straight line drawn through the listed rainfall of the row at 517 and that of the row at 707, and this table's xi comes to -1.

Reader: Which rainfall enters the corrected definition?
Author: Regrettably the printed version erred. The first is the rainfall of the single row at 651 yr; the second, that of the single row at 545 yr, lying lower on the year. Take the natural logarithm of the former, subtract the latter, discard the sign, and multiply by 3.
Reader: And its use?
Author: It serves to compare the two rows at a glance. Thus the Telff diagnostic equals 134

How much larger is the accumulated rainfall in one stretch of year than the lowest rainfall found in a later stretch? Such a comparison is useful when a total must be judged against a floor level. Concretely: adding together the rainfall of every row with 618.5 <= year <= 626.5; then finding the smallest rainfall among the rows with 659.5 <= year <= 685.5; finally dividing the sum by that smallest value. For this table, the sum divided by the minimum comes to 11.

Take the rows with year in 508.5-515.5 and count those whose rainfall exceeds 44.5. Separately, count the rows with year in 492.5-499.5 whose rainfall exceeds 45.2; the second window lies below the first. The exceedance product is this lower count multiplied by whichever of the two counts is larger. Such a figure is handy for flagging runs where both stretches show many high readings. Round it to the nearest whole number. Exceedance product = 49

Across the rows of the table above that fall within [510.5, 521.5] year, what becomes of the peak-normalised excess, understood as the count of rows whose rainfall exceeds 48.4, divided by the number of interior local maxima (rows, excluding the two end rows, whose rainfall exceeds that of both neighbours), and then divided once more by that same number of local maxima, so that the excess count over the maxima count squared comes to 1.2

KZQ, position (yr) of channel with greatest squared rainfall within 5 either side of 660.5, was 656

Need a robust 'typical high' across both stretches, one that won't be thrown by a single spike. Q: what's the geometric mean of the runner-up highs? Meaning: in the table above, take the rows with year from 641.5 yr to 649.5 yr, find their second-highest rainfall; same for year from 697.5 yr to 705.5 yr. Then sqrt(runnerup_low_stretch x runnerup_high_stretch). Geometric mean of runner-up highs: 36.9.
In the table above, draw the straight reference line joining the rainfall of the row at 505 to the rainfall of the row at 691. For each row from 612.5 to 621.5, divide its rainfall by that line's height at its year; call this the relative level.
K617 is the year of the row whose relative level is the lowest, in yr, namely 618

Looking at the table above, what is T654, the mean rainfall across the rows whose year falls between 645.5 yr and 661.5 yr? 42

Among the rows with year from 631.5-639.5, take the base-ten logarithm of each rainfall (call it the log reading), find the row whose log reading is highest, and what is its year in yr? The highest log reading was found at 638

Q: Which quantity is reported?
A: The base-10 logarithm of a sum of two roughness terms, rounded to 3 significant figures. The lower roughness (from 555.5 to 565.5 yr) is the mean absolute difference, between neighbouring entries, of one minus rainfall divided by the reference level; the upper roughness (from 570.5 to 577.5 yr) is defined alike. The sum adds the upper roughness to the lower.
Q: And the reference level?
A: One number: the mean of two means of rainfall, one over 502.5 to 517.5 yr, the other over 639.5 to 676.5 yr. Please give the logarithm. -1.22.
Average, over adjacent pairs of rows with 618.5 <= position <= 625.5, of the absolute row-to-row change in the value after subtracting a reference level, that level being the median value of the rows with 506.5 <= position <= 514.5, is 1.8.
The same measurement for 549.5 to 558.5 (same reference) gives 1.4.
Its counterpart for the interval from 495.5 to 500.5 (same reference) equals 1.1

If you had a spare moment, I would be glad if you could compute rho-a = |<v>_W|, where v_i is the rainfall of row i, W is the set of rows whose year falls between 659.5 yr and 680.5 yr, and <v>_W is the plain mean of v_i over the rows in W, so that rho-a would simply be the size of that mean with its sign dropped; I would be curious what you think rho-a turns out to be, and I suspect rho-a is 40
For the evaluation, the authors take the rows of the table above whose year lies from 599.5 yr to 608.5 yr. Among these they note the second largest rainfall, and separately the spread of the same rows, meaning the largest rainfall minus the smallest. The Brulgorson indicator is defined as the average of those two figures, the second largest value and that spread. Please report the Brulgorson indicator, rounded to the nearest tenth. 26.8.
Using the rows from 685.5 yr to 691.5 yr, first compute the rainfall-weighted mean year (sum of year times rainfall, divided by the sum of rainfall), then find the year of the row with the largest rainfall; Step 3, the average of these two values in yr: 688.7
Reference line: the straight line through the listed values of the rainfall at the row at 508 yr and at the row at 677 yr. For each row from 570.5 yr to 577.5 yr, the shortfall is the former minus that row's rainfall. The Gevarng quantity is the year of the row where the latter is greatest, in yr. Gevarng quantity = 577 yr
